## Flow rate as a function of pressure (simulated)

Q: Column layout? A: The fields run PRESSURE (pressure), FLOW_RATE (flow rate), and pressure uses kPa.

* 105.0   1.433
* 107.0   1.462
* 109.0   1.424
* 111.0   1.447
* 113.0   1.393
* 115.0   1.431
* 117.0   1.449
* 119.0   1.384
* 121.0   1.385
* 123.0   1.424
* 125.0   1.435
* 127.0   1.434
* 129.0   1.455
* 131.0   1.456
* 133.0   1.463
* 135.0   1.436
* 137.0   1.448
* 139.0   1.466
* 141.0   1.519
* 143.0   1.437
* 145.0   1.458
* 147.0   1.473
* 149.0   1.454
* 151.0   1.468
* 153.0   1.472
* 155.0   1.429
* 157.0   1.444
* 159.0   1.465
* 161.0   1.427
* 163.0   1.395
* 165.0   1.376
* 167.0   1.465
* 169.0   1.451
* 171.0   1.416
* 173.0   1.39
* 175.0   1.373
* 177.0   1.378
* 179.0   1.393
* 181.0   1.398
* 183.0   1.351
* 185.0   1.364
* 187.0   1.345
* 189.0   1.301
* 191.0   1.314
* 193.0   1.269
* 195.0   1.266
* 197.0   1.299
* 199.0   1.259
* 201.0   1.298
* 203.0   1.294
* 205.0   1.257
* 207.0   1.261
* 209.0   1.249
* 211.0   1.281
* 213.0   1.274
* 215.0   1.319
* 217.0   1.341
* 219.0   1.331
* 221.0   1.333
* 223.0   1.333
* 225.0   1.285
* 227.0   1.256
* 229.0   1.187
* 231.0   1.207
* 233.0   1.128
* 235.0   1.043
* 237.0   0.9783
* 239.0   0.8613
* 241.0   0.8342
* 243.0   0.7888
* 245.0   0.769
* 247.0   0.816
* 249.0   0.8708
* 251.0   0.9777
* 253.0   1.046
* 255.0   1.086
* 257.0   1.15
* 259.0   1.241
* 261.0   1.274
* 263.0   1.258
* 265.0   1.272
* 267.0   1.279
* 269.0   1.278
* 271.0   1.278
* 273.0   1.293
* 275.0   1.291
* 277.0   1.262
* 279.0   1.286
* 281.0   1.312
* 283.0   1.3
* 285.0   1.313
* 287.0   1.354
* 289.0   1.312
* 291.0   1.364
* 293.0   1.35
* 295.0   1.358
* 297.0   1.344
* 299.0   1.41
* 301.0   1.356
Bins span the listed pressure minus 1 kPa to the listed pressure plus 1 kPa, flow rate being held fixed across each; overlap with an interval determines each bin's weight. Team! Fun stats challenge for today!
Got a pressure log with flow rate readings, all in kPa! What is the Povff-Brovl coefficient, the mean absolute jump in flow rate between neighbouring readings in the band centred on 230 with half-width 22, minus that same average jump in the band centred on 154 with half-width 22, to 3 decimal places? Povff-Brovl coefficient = 0.015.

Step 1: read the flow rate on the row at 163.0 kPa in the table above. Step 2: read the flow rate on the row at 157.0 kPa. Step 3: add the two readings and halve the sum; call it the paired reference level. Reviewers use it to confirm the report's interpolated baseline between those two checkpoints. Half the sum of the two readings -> 1.42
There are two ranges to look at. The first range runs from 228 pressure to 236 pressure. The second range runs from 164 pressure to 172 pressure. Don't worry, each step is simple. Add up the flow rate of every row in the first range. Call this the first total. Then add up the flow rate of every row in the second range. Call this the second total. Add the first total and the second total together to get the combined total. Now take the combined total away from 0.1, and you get -10.2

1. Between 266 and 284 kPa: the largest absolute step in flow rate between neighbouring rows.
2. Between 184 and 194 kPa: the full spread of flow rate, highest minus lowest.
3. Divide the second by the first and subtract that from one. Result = -2.3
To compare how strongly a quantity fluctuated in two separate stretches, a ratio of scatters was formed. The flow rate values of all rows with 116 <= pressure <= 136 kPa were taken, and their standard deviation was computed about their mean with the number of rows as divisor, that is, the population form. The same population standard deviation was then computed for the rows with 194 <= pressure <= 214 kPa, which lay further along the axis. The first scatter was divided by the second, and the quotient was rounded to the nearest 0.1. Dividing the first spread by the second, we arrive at 1.5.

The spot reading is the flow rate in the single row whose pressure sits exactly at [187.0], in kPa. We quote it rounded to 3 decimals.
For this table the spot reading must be 1.345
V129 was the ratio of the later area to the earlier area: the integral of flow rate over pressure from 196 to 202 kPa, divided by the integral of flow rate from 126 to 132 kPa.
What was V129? 0.89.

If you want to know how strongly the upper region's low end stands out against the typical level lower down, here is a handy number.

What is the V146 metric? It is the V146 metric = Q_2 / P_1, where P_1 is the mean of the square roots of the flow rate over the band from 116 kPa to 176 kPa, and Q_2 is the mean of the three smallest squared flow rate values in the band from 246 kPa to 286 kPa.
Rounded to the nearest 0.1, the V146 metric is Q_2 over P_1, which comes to 0.7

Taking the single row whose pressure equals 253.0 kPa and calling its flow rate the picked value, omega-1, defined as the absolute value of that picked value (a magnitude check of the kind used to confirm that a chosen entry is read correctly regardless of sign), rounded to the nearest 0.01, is 1.05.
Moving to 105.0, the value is 1.43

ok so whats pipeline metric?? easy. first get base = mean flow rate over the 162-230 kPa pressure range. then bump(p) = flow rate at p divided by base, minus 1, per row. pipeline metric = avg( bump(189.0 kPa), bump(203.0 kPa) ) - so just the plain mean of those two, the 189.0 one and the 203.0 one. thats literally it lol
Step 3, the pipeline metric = -0.022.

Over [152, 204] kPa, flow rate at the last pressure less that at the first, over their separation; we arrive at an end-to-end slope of -0.004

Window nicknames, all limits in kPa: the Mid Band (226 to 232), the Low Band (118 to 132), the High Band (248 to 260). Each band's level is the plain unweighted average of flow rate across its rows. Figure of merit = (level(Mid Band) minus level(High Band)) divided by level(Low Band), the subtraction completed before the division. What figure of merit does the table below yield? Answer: 0.11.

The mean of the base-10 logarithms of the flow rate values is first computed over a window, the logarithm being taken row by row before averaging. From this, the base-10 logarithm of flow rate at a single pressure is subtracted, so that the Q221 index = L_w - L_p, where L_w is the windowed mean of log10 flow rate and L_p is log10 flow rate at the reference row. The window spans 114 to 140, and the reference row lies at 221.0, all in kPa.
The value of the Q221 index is 0.03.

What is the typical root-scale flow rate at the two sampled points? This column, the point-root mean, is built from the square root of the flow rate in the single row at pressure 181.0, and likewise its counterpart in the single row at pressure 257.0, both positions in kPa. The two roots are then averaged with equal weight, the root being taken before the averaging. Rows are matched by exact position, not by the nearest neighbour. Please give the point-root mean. 1.13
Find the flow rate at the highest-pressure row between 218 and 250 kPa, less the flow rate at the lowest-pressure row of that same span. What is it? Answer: -0.46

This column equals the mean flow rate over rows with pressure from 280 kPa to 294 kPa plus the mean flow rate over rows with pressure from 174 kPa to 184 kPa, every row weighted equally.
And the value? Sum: 2.71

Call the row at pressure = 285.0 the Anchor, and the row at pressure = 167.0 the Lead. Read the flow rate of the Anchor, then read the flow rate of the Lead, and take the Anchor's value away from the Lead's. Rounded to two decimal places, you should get 0.15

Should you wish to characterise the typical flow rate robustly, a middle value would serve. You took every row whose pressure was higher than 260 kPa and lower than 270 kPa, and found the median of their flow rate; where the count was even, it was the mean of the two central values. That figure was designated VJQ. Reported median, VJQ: 1.27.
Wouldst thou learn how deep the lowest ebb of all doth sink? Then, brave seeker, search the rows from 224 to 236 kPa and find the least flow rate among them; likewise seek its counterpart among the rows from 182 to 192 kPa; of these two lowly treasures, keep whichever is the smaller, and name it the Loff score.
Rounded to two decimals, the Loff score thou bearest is 1.04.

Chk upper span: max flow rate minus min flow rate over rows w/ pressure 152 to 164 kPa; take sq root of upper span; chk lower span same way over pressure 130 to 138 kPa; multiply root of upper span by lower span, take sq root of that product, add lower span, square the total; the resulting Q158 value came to 0.01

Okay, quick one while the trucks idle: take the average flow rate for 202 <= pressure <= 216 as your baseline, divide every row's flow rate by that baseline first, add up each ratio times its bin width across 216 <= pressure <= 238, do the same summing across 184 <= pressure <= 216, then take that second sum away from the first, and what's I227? -11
